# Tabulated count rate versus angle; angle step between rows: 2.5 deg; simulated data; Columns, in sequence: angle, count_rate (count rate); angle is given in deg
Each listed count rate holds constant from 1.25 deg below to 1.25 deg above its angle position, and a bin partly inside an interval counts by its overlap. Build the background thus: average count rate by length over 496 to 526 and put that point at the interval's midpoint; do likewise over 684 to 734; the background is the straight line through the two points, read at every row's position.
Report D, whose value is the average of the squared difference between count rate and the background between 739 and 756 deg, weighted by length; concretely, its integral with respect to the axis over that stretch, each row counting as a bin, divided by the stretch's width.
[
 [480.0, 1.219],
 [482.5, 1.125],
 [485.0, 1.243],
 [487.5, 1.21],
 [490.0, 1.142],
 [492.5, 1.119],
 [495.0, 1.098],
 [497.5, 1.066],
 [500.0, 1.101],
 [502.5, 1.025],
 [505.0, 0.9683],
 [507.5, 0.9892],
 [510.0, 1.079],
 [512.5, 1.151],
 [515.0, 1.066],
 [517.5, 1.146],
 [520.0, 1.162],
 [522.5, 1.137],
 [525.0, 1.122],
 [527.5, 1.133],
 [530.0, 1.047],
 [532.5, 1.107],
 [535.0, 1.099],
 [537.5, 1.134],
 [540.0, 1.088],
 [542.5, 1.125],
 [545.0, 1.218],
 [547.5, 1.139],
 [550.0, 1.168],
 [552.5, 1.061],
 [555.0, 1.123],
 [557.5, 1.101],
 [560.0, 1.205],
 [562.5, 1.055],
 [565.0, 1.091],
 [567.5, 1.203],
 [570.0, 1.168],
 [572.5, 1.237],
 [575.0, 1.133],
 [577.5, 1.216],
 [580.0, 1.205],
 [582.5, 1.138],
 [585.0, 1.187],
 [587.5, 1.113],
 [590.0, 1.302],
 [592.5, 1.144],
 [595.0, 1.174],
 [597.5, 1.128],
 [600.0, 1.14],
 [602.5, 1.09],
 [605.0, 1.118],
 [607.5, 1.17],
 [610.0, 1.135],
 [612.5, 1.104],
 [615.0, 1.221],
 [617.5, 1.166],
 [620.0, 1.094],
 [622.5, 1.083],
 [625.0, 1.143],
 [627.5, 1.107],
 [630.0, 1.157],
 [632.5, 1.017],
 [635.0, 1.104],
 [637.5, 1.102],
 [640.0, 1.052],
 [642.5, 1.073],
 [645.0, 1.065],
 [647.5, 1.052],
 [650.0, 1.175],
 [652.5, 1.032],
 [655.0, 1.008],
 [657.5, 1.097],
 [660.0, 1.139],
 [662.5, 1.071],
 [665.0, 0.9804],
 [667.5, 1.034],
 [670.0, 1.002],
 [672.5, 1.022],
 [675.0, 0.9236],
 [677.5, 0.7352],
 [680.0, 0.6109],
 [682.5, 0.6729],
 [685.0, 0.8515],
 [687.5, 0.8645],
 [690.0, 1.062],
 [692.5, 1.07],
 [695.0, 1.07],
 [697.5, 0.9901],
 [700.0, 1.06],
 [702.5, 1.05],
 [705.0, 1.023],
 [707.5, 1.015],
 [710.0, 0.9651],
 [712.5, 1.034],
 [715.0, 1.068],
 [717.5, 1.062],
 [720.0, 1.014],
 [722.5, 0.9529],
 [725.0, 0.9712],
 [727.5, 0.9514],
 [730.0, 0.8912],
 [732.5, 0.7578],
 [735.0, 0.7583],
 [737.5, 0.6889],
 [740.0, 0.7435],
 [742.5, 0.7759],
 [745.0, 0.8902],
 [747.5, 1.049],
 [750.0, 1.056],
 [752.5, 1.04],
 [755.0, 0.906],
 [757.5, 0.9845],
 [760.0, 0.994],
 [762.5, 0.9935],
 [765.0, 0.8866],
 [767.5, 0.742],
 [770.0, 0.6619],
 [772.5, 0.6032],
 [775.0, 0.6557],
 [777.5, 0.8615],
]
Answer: 0.017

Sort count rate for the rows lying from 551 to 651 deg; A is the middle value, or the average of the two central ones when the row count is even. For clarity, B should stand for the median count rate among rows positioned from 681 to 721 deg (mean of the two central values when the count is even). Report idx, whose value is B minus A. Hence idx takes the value -0.10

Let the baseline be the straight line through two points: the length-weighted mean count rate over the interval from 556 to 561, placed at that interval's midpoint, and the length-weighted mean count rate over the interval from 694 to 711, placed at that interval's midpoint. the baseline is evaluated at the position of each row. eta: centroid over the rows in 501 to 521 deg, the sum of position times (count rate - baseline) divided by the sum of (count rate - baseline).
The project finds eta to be 508.1 deg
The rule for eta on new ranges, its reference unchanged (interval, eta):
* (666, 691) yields 680.3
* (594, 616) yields 607.6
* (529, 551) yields 533.5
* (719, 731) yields 727.3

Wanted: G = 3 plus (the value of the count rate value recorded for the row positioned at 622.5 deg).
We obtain 4.08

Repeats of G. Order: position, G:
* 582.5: 4.14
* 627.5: 4.11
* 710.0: 3.97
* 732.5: 3.76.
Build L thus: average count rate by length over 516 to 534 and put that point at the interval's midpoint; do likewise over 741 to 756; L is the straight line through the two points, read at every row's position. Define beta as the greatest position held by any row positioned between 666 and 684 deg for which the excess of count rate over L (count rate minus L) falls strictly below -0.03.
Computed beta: 682.5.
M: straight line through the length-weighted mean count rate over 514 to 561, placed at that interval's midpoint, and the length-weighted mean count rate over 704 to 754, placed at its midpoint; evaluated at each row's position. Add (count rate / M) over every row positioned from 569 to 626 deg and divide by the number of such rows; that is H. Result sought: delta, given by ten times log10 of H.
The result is 0.4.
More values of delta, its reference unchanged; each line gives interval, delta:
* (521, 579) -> 0.1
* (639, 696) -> 0.0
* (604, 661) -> 0.3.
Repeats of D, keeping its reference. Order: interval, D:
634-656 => 0.005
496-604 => 0.009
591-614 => 0.011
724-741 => 0.033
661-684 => 0.037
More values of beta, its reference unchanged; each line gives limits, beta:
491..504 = 502.5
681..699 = 687.5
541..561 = 552.5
